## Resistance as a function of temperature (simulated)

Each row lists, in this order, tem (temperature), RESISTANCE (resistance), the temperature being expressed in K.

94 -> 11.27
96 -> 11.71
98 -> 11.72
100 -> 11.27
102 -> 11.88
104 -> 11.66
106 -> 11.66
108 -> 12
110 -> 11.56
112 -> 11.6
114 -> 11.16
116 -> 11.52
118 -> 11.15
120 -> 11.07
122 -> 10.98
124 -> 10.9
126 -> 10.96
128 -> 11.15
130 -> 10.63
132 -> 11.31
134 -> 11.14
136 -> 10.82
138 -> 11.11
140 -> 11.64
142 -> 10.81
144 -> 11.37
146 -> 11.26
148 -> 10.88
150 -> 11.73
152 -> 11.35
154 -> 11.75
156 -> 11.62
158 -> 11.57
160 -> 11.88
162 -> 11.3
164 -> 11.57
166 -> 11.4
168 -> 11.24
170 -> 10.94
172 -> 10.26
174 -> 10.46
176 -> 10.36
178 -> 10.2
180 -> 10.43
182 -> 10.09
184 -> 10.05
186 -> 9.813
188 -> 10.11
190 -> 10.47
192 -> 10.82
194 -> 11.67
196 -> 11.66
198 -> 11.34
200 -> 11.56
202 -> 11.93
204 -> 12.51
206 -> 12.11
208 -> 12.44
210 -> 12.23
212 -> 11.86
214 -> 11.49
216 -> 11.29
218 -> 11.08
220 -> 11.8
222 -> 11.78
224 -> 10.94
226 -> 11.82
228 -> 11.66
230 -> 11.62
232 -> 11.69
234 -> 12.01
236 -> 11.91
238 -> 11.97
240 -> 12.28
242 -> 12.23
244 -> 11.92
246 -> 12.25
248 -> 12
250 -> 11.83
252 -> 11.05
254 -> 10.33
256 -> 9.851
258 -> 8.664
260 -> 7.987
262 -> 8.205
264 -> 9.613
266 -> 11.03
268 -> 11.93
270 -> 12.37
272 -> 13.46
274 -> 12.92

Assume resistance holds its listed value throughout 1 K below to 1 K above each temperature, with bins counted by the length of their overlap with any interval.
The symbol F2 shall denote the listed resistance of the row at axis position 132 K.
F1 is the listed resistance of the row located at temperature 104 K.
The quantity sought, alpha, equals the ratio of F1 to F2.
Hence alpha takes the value 1.03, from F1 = 11.66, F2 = 11.31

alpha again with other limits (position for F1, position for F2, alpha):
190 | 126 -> 0.96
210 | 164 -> 1.06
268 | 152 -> 1.05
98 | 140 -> 1.01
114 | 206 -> 0.92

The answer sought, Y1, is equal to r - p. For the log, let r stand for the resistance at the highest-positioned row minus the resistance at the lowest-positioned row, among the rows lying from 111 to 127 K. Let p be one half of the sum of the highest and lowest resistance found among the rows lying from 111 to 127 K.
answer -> -11.89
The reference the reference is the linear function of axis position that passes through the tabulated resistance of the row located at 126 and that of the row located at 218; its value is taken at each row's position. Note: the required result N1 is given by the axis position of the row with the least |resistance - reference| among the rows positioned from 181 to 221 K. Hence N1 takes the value 218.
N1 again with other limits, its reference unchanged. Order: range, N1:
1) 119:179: 126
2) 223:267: 252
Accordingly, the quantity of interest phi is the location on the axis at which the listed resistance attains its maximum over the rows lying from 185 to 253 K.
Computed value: 204 K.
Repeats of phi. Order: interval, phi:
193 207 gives 204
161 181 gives 164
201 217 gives 204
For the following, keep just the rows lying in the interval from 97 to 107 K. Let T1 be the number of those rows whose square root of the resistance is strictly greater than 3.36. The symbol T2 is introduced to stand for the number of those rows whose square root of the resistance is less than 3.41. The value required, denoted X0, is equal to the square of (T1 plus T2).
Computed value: 25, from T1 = 4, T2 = 1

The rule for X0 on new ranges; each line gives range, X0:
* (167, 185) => 81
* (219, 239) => 121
